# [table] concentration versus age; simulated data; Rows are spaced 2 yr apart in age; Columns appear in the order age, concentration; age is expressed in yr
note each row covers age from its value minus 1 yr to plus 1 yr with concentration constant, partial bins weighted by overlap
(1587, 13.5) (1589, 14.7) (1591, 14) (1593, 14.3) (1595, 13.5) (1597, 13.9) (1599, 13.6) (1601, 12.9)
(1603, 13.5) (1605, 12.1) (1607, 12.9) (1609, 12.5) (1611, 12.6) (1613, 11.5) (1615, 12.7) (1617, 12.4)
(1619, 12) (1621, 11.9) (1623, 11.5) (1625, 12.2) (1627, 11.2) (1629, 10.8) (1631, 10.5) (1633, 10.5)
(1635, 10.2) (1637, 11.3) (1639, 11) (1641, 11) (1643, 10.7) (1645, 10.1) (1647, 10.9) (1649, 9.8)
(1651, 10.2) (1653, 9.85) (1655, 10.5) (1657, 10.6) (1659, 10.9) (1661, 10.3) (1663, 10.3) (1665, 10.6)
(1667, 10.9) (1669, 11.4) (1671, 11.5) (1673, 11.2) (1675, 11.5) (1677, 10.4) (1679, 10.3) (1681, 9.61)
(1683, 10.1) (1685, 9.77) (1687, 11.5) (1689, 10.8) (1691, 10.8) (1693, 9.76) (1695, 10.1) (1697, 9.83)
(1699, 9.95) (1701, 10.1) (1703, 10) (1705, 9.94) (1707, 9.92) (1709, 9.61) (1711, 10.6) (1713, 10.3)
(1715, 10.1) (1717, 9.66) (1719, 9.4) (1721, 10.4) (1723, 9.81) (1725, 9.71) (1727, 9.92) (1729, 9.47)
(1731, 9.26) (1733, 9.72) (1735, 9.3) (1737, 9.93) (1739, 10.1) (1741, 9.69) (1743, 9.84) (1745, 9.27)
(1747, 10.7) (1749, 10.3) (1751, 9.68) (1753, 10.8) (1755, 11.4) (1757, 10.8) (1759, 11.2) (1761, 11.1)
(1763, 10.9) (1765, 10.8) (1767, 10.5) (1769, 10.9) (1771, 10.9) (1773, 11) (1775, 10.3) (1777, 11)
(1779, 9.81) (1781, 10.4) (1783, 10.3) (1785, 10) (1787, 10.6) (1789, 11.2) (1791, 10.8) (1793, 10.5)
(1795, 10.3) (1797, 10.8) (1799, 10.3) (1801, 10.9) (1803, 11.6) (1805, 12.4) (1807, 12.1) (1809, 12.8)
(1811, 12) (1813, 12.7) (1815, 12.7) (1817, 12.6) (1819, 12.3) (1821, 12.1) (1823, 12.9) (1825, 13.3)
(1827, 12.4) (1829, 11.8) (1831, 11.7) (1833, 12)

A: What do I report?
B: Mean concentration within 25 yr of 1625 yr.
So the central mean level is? 11.5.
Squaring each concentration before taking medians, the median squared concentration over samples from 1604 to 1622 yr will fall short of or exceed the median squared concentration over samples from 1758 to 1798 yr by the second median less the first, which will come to -37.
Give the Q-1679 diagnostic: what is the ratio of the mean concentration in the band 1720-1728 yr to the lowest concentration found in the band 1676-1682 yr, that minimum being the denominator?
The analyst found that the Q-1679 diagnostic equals 1.04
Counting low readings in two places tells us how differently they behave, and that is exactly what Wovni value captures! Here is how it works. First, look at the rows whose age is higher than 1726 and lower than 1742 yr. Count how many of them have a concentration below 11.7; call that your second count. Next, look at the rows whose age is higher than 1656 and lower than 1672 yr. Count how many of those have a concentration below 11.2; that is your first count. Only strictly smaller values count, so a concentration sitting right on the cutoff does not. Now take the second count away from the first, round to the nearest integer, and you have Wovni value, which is -2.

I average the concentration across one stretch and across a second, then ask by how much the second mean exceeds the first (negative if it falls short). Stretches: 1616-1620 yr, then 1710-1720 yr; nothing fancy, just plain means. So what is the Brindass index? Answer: -2.2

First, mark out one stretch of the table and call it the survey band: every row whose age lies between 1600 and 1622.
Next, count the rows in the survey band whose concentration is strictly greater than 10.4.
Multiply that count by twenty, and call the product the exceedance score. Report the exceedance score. 220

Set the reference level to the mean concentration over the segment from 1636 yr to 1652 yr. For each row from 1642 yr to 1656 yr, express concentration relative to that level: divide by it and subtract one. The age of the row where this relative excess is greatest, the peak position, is 1647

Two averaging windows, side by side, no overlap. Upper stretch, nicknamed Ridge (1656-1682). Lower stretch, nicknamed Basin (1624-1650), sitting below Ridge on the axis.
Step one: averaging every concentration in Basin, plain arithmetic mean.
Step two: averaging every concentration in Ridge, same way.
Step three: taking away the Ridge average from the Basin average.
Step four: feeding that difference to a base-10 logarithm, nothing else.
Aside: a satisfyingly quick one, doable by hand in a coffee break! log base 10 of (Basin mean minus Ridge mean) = -1.3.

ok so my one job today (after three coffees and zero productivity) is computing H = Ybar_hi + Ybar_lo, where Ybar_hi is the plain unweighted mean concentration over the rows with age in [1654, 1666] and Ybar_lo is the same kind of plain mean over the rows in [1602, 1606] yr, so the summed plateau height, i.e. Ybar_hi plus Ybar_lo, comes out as 23.3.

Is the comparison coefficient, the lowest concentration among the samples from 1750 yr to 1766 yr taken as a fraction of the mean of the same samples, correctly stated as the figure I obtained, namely 0.893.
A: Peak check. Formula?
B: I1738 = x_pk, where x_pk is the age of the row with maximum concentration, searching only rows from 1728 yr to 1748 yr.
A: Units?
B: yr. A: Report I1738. 1747 yr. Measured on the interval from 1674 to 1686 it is 1675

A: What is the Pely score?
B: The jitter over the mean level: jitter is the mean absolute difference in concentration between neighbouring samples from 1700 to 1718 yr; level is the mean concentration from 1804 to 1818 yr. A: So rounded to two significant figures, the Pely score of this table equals 0.024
